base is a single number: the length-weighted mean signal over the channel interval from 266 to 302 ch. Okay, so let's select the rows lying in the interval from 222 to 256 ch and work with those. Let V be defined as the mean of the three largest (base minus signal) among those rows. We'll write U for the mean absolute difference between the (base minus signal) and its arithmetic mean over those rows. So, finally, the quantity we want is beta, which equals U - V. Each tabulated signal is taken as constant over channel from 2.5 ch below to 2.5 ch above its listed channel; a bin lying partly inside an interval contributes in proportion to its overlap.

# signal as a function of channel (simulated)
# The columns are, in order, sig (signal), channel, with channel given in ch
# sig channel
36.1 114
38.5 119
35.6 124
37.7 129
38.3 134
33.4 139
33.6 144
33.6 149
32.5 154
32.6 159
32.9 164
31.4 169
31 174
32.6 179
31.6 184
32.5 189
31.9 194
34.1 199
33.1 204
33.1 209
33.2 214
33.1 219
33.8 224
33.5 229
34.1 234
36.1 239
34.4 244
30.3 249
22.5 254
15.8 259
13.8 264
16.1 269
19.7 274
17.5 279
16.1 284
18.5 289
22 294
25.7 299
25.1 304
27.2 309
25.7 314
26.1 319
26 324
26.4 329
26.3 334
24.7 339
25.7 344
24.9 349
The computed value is 13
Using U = 3.3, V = -9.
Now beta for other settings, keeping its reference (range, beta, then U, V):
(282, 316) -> 3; 3.5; 1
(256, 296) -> -2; 2.0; 4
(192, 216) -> 14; 0.5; -13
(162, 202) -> 13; 0.8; -12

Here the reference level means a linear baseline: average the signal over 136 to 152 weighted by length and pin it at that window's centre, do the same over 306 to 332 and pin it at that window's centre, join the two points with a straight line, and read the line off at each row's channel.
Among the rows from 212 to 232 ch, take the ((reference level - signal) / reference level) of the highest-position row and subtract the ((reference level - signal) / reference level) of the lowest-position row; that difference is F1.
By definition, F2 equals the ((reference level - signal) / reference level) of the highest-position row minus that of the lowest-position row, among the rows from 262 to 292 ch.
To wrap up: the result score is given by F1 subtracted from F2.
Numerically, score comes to -0.16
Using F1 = -0.03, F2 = -0.19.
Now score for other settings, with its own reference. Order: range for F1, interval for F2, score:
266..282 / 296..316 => 0.04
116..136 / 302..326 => -0.05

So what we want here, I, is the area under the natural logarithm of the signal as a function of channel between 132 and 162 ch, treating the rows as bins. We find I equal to 106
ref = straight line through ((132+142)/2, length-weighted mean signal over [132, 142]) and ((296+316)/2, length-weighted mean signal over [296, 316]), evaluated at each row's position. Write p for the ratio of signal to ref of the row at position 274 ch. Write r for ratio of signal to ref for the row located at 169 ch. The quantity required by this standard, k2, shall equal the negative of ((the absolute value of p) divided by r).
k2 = -0.77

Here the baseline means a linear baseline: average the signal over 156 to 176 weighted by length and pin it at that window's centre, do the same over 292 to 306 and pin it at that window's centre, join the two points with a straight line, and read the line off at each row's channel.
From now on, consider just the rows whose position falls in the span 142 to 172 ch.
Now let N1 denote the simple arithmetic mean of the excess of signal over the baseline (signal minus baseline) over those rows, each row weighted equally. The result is 0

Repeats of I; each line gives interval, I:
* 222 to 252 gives 105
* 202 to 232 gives 105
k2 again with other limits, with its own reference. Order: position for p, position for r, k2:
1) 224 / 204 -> -1.06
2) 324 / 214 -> -0.98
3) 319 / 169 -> -1.12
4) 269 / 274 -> -0.81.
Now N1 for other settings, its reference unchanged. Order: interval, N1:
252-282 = -9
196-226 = 4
